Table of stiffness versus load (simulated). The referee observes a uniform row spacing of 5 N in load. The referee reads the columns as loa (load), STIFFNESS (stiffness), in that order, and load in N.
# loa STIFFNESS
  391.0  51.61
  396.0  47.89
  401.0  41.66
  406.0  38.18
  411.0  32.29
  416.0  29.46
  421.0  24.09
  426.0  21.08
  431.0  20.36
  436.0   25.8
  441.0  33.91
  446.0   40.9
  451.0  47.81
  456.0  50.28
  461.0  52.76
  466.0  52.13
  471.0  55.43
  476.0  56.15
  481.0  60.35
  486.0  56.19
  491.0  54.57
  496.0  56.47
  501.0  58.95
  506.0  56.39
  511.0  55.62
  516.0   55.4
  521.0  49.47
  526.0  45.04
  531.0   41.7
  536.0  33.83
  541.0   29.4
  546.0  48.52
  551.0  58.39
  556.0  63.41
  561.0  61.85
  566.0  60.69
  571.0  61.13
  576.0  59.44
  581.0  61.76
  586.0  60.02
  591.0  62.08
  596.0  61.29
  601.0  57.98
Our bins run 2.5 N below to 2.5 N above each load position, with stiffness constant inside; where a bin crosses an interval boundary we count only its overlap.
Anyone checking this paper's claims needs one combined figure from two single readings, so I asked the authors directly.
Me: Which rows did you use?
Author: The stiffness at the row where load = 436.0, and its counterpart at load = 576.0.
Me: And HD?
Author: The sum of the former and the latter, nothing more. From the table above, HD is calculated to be 85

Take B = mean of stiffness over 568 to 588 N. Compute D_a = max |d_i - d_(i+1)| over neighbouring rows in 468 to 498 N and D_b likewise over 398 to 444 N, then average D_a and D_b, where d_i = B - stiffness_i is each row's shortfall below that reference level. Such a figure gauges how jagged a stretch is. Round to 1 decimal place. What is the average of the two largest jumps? 6.2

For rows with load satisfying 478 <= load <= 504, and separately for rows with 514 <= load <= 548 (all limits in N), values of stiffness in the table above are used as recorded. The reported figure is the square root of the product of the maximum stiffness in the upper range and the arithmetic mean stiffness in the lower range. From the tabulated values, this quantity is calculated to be 56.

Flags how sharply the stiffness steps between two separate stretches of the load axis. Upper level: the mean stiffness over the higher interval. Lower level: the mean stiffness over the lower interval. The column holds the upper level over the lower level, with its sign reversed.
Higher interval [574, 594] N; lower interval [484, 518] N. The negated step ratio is -1.08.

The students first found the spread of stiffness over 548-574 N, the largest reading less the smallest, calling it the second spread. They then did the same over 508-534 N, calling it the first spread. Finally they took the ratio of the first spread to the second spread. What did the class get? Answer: 2.8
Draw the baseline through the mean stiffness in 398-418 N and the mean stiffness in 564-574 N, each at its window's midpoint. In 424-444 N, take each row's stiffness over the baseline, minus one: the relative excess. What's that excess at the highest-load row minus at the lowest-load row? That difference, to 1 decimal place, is 0.3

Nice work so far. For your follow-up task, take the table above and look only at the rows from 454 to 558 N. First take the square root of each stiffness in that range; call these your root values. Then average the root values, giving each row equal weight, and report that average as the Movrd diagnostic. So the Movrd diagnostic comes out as 7.2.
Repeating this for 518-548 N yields 6.4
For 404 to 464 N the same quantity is 5.8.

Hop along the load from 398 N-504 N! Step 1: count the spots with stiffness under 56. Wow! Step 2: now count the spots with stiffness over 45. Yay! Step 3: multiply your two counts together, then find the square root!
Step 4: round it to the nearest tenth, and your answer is 13.3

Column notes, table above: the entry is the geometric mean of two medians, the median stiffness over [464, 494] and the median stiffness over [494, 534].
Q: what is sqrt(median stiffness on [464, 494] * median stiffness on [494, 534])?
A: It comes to 55.6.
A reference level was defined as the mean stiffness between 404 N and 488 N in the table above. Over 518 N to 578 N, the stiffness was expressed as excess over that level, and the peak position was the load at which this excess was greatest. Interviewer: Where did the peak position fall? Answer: 556.0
